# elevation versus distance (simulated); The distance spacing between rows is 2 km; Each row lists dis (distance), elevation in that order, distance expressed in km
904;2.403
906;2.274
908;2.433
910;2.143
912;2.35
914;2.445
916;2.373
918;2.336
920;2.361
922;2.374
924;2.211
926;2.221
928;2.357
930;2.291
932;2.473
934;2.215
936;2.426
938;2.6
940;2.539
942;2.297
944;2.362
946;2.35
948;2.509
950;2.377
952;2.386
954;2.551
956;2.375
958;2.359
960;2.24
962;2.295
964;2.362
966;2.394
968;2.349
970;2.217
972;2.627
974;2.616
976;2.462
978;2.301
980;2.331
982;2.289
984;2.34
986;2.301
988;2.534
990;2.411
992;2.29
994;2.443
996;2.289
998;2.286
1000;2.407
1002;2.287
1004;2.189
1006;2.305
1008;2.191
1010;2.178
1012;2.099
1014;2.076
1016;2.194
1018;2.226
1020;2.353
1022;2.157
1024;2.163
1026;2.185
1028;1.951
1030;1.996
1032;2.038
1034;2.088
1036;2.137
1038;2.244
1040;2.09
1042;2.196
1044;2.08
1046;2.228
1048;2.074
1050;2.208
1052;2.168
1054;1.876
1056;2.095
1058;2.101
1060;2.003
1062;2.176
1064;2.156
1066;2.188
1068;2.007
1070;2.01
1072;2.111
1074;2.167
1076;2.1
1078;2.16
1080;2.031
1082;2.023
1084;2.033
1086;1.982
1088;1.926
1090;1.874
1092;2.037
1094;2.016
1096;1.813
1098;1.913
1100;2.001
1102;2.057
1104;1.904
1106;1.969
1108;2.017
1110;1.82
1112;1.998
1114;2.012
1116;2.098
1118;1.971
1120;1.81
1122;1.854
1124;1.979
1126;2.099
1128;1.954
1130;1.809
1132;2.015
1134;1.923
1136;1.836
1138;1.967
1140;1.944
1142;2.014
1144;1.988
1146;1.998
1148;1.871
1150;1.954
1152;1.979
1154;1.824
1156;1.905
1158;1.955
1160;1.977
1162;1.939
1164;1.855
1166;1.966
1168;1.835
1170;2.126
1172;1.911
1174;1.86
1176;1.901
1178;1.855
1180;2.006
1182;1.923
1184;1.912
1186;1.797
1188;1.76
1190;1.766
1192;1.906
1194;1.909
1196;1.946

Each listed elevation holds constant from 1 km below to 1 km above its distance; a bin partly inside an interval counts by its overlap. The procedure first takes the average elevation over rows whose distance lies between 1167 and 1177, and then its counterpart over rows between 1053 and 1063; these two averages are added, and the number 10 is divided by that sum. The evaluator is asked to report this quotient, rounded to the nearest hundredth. 2.51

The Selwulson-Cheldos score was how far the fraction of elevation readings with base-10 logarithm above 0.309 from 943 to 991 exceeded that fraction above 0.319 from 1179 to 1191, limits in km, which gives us 1.0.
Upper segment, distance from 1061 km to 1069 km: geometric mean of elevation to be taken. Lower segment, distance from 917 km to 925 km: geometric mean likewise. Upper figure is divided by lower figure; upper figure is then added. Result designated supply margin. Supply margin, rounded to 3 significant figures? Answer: 3.05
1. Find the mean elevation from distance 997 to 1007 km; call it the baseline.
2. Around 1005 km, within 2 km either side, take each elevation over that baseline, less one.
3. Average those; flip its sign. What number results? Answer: 0.02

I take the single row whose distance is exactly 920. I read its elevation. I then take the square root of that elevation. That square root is 1.54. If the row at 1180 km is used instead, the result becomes 1.42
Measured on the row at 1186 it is 1.34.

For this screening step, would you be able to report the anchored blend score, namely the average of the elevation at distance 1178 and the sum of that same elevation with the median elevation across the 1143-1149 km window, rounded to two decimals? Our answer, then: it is 2.85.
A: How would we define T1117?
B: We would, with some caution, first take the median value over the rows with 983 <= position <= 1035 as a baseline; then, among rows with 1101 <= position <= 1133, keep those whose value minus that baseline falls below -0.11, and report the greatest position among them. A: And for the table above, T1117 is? 1132 km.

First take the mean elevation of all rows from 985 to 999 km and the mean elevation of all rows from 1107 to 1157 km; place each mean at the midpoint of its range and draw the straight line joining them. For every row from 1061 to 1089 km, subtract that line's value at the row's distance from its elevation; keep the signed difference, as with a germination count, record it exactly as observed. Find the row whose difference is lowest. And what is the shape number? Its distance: 1088 km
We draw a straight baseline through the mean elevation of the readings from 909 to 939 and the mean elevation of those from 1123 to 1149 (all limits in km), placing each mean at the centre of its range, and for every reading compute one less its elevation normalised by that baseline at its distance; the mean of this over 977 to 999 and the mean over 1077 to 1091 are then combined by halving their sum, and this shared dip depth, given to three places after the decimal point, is -0.016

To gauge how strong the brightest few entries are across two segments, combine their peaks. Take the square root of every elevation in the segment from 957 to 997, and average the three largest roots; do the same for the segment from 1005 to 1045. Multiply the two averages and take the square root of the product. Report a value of 1.56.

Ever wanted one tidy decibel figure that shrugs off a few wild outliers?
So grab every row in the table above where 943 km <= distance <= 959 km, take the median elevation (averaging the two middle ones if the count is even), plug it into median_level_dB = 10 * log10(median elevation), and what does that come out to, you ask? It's 3.76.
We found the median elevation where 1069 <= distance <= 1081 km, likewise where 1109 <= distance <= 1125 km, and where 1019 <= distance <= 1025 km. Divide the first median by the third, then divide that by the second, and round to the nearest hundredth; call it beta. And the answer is 0.49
